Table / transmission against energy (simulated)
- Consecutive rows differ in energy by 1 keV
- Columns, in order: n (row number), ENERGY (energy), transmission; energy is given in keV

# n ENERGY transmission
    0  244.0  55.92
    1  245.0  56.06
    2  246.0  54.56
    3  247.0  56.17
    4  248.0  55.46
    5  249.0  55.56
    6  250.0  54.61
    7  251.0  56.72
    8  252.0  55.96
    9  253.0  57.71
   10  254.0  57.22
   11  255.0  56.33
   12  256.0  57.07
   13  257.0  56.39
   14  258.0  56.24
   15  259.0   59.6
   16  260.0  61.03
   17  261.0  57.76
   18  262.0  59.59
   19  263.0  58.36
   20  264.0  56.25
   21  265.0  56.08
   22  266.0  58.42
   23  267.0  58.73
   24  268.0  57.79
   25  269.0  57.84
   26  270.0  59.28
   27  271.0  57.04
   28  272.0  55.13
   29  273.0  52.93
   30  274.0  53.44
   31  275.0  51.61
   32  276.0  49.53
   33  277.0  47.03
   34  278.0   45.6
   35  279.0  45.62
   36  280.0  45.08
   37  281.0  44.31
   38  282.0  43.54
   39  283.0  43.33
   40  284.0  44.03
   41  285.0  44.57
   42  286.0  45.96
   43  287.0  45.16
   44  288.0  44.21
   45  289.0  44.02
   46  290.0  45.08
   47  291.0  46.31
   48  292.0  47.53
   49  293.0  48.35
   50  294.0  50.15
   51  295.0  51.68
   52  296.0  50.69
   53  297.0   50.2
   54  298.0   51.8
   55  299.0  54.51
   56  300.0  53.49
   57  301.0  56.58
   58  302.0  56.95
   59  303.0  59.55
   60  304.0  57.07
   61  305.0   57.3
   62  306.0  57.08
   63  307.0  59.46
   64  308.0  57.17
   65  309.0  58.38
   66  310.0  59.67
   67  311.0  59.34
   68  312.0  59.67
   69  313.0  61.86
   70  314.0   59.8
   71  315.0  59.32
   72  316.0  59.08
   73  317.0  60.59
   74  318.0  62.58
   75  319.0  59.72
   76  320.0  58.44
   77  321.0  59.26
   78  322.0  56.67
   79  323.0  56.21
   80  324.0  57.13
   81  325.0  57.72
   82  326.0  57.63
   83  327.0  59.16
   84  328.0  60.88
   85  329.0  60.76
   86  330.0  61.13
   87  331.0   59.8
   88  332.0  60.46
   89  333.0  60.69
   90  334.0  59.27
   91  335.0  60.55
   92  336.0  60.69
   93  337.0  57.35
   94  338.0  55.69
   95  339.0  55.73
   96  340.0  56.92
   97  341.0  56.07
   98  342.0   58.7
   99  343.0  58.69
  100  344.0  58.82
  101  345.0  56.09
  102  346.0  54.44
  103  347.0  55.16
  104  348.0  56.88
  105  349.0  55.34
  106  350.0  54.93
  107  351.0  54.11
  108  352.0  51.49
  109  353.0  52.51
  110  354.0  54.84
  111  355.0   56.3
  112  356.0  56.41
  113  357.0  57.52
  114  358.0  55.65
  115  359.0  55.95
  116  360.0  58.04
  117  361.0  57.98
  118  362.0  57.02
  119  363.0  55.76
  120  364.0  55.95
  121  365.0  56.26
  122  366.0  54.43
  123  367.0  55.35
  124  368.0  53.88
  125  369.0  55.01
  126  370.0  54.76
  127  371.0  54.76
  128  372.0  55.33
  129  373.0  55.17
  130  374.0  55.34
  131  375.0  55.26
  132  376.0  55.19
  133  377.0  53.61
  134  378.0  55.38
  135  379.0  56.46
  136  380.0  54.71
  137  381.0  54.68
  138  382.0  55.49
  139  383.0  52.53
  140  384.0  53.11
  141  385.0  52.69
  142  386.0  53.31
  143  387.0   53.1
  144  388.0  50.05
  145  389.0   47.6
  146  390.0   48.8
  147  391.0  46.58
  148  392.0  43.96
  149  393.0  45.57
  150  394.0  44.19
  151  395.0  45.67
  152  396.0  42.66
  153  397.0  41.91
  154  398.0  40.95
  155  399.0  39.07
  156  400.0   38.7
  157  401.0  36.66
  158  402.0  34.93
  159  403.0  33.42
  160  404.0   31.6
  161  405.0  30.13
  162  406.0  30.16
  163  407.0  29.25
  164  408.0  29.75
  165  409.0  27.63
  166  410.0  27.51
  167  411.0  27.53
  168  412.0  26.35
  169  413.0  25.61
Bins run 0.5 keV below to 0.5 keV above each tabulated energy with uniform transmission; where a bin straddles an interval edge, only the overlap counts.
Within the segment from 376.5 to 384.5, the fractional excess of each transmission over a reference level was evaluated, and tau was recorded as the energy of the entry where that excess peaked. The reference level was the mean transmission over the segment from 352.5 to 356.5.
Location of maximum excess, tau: 379.0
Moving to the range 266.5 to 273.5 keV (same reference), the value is 270.0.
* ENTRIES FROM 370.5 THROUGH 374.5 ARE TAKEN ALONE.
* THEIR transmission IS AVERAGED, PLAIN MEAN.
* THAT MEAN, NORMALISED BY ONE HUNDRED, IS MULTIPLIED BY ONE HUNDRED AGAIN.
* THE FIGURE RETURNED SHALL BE 55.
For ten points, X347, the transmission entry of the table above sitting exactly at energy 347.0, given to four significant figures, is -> 55.16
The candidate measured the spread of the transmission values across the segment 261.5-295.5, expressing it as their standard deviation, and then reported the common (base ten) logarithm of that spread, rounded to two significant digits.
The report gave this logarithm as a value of 0.76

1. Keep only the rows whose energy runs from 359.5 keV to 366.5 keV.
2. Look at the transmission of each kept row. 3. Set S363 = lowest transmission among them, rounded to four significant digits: 54.43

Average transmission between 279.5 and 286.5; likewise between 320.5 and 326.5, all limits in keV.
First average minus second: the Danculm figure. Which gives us -13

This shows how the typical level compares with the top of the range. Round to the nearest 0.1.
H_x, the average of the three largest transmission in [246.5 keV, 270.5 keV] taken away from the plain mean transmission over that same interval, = -2.7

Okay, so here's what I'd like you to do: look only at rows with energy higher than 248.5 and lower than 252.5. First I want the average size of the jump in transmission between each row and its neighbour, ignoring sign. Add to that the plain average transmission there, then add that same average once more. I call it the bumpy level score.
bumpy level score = 113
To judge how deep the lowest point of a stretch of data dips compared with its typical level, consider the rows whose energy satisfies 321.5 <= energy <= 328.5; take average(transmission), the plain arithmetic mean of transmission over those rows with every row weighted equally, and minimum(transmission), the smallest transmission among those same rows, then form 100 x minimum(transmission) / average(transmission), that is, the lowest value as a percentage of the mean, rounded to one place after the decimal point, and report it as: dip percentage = 97.1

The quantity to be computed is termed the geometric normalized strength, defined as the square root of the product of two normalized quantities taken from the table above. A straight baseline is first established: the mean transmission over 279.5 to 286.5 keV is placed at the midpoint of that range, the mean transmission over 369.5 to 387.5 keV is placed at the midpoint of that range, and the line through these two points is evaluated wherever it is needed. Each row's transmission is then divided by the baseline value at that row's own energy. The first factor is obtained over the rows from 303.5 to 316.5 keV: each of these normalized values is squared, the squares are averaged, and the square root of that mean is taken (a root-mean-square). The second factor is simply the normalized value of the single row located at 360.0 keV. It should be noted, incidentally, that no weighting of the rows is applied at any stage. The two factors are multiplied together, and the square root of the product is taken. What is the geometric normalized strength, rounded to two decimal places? 1.17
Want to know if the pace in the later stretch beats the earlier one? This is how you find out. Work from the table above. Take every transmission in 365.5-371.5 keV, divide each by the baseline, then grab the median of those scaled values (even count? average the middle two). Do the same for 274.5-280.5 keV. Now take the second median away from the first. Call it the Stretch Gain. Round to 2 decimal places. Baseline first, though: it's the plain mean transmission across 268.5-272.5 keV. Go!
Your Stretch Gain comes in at 0.15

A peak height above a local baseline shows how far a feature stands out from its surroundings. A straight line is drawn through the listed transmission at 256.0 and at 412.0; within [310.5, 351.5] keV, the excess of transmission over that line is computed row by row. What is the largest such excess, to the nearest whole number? 19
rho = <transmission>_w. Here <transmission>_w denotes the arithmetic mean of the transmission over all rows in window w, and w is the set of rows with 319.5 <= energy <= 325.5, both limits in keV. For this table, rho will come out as 57.6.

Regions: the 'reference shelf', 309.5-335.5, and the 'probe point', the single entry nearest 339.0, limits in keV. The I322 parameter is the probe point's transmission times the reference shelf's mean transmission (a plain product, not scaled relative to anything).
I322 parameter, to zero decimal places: 3317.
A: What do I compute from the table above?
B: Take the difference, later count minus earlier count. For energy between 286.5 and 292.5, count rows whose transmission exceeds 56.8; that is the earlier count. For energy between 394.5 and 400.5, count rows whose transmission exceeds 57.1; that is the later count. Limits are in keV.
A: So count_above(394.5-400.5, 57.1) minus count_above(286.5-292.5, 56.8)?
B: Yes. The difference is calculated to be 0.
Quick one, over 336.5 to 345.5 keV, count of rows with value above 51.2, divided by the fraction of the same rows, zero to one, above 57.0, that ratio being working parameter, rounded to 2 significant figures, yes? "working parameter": 20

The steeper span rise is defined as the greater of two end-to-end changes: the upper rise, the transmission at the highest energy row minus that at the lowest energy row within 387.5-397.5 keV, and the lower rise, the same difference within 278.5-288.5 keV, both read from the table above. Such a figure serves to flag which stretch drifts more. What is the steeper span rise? -1.4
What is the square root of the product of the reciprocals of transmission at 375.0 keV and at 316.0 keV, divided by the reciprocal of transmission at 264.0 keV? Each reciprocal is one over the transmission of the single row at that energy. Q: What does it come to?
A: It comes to 0.98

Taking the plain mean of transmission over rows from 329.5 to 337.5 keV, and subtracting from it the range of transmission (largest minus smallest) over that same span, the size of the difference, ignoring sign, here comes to 56.2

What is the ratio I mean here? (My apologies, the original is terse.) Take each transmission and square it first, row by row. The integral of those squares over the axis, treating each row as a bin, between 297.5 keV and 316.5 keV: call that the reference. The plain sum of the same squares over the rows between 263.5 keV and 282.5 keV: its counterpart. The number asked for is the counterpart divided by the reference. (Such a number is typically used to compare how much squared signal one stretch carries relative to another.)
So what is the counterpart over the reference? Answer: 0.83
